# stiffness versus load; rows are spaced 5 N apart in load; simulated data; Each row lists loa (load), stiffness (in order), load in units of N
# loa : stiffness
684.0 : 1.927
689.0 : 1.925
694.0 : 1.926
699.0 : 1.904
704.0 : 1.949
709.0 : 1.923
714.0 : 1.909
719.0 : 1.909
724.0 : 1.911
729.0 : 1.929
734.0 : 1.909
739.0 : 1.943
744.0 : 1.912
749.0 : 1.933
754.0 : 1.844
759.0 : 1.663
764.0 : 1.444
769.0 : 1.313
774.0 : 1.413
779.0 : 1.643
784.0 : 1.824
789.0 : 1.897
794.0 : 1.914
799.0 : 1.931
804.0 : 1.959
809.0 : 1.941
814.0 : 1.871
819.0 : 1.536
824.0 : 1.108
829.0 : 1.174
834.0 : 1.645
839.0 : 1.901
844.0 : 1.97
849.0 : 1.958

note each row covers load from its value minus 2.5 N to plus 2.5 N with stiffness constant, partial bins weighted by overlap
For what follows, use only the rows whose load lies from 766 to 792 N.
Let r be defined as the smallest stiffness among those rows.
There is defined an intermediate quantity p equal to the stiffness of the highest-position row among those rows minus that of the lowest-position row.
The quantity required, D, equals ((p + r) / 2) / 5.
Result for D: 0.19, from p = 0.58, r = 1.313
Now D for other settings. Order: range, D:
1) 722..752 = 0.19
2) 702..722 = 0.19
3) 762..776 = 0.13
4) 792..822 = 0.12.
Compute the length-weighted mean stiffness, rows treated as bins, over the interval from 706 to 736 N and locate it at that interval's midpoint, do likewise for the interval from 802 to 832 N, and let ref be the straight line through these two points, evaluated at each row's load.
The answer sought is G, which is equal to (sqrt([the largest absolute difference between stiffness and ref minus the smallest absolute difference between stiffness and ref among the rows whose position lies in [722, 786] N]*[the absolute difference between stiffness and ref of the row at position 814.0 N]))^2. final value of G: 0.12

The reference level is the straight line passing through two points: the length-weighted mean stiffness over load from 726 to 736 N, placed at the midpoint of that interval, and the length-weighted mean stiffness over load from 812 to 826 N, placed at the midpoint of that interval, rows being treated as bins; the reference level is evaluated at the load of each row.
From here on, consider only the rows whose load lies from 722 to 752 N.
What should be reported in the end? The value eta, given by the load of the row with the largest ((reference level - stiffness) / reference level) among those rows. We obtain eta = 724.0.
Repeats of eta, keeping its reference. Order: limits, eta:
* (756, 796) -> 769.0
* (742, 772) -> 769.0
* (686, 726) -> 689.0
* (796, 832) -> 824.0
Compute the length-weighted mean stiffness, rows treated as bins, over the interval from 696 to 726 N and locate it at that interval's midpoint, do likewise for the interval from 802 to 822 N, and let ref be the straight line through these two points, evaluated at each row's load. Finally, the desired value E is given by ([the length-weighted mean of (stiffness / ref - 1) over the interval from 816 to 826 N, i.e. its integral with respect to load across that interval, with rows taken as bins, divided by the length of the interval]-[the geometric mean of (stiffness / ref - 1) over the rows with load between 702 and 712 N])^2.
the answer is 0.06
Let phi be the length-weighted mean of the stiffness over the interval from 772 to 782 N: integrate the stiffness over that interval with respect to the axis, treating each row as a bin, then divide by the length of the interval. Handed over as 1.55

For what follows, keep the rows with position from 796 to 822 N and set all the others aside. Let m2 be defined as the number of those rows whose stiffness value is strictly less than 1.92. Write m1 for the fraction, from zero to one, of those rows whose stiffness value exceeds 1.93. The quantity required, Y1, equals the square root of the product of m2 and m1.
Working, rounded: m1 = 0.60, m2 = 2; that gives 1.1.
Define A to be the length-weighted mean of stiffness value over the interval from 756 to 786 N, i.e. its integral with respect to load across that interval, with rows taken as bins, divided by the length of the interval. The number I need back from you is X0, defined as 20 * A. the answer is 31.0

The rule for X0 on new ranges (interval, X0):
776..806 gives 37.0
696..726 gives 38.4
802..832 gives 31.9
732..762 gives 37.2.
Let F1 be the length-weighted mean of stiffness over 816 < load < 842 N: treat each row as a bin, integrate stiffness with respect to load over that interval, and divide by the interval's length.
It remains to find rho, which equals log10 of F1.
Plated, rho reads 0.17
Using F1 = 1.49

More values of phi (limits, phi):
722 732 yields 1.92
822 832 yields 1.17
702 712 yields 1.93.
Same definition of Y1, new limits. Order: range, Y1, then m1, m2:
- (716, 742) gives 0.8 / 0.20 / 3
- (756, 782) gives 0.0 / 0.00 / 5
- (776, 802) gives 0.9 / 0.20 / 4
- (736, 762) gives 1.1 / 0.40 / 3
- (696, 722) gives 0.8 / 0.20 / 3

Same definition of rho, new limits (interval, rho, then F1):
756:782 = 0.18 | 1.51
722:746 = 0.28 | 1.92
